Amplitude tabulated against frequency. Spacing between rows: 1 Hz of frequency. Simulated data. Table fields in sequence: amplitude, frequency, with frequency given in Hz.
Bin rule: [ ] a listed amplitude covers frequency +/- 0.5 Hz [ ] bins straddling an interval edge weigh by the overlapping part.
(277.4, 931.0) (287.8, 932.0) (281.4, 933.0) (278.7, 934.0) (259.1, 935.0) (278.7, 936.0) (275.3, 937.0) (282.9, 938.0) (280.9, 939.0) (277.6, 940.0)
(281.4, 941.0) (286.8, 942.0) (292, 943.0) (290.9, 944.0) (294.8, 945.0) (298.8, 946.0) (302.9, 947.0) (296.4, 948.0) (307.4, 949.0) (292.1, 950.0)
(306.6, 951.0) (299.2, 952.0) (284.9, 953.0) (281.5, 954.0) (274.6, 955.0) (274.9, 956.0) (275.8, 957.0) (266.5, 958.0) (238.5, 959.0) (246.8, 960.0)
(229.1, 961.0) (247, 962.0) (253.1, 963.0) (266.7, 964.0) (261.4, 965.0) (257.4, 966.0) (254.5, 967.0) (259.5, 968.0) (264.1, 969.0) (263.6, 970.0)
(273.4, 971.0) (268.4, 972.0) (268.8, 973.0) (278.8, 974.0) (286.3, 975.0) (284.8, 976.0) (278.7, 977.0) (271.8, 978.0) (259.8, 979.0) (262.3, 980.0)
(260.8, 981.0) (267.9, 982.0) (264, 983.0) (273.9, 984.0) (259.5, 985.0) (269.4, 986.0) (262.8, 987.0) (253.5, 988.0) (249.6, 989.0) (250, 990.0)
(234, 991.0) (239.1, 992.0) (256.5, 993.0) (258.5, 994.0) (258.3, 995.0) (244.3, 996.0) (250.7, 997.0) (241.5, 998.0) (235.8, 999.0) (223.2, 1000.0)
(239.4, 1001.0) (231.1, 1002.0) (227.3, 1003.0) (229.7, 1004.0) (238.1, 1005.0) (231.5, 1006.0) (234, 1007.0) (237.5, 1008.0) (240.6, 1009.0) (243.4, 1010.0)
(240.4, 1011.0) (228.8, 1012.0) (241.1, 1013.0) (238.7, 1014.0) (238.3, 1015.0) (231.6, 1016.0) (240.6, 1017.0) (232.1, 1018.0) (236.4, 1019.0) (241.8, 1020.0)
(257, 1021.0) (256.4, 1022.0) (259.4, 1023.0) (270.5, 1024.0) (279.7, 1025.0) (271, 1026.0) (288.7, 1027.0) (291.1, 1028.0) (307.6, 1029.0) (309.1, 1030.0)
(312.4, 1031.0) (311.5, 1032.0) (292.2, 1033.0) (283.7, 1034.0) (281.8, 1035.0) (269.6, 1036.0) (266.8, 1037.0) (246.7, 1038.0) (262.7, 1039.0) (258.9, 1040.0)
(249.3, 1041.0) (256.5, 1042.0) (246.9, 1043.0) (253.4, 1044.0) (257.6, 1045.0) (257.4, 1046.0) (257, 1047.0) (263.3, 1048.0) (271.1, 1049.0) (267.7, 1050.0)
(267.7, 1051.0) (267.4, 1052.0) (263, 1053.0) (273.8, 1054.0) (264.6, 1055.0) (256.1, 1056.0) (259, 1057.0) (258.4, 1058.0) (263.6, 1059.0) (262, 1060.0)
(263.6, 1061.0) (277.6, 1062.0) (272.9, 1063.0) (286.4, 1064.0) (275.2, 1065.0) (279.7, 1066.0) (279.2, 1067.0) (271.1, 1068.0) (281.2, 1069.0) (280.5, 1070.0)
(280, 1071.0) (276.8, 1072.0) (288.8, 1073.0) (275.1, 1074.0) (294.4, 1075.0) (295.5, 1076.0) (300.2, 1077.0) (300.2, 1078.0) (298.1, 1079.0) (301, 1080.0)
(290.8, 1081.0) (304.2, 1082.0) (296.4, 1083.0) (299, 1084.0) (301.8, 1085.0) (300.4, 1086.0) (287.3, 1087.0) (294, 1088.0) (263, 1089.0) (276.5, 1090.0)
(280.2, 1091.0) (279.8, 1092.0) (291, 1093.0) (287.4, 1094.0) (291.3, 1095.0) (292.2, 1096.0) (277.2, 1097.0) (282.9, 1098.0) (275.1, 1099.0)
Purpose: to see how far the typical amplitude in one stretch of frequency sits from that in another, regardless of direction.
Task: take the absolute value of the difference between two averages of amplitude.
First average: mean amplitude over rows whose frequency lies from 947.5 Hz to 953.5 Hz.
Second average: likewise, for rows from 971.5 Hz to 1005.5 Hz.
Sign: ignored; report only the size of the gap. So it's 43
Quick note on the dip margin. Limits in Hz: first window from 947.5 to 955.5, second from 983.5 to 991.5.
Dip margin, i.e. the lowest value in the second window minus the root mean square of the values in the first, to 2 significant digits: -59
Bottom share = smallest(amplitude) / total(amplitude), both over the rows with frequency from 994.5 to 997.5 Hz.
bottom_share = 0.324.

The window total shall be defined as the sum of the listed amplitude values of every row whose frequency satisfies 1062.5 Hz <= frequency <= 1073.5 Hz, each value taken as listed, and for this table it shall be 3072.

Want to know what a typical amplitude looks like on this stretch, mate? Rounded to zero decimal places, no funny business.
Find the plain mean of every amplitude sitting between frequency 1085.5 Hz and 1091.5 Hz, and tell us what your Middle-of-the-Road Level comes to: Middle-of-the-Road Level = 284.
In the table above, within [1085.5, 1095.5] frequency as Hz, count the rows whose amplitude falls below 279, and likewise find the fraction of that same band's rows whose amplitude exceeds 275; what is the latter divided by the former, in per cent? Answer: 45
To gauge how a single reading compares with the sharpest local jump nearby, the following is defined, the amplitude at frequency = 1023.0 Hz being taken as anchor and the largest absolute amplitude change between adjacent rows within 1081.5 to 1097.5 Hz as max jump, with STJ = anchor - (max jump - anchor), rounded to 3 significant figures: 488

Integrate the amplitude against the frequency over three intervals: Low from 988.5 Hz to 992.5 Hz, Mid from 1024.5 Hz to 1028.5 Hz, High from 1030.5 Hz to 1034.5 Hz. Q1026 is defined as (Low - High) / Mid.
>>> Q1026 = -0.201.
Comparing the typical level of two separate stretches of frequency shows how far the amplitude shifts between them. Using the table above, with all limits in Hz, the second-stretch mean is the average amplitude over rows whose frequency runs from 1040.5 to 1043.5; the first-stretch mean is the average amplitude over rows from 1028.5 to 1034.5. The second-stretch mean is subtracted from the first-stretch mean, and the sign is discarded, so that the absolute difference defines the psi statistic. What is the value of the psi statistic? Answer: 52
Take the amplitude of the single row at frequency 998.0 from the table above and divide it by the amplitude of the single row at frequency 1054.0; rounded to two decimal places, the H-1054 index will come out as 0.88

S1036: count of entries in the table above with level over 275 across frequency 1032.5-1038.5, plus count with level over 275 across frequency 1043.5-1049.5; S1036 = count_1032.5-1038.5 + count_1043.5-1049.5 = 3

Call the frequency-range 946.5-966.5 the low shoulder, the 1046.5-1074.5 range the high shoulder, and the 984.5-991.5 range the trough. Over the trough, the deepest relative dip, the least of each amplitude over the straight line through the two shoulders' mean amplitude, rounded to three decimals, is 0.859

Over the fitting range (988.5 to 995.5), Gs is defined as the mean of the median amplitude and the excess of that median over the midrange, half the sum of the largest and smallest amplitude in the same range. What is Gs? 127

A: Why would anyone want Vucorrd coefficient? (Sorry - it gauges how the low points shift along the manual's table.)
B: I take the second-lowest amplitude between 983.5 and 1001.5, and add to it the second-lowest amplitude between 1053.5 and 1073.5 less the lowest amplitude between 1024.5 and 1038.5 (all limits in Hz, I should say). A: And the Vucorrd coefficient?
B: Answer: 246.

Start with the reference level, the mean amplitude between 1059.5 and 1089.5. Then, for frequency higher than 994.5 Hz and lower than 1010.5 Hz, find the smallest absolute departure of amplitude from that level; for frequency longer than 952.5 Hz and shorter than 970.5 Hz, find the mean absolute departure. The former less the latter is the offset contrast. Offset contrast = 3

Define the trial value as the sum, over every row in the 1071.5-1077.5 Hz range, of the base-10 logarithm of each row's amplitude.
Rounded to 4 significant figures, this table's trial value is 14.76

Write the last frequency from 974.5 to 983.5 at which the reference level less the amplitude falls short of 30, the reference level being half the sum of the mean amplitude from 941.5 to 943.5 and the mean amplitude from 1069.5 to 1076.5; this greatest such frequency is 983.0 Hz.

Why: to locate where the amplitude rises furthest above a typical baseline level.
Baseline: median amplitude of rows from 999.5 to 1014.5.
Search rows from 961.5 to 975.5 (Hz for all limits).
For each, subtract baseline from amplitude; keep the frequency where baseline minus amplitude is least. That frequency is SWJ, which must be 975.0 Hz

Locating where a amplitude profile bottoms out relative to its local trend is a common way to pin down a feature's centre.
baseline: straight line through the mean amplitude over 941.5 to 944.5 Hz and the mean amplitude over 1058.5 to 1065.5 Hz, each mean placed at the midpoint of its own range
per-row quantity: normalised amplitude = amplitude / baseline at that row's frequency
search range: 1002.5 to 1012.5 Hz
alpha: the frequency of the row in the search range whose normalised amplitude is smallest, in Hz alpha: 1003.0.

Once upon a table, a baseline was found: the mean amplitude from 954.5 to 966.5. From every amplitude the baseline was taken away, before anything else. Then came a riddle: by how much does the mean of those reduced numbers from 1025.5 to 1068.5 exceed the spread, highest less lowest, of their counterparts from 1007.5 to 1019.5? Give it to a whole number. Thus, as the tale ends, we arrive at -1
